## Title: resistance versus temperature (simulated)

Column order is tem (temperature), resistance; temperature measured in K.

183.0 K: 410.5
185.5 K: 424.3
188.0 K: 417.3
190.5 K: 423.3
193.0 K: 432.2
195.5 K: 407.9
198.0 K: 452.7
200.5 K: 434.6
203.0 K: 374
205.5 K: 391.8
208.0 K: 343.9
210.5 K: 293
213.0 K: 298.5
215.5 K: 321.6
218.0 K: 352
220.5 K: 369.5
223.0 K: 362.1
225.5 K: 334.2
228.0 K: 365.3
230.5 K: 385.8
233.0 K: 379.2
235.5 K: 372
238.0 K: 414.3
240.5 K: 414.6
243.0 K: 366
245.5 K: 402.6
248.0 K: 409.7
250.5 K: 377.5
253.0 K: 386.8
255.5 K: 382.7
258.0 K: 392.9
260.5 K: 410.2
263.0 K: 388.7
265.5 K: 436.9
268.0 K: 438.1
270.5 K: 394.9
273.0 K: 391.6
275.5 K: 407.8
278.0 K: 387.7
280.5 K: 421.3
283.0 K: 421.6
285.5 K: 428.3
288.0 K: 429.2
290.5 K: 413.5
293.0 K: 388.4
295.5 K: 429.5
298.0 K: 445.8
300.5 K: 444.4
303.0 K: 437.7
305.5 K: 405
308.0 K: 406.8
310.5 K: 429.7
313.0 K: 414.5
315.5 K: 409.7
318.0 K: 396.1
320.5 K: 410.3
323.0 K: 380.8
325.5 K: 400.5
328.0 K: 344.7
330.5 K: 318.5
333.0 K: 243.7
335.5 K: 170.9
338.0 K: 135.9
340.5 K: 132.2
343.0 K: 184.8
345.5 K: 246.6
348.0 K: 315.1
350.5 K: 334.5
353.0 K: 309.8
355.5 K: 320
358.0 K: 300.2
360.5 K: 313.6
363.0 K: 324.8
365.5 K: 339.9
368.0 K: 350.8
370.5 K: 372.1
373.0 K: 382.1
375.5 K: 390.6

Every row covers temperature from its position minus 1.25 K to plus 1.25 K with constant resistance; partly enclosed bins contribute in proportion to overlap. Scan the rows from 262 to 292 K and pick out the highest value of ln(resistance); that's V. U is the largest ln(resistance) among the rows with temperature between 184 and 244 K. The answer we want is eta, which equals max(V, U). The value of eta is 6.12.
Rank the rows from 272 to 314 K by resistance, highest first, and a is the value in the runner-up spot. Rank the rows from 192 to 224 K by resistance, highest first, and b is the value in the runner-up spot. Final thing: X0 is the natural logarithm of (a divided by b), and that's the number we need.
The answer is 0.02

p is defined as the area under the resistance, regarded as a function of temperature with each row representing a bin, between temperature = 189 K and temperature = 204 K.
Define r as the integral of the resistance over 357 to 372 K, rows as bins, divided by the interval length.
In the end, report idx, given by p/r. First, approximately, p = 6323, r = 335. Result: 19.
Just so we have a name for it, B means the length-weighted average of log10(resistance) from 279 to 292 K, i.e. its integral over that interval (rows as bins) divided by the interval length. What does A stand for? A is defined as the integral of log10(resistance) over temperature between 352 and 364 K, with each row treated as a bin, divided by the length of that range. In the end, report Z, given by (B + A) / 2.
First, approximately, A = 2.50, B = 2.62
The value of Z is 2.56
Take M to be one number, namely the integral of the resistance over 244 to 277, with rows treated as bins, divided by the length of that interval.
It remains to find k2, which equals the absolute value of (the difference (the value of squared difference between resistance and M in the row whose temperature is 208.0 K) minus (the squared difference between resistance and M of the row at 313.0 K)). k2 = 3106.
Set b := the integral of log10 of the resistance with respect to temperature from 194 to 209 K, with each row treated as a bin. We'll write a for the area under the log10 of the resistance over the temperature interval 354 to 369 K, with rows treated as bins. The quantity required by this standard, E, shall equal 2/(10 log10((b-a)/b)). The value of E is -0.14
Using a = 37.7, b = 39.0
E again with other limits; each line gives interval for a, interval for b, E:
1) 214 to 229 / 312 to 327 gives -0.12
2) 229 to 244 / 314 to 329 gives -0.07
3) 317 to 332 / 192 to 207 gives -0.11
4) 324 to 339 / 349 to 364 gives -0.14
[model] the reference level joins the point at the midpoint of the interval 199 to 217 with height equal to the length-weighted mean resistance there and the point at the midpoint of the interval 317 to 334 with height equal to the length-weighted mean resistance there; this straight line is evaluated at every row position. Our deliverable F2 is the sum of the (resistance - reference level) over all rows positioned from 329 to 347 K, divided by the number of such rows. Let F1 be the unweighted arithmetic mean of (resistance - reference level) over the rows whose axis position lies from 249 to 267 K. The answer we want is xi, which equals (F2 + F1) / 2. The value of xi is -56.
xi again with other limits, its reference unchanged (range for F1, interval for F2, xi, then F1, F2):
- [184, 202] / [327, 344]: -32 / 76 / -139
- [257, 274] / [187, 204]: 61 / 53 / 68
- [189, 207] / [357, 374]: 23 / 65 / -19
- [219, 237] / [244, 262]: 27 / 14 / 40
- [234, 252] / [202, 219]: 13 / 40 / -13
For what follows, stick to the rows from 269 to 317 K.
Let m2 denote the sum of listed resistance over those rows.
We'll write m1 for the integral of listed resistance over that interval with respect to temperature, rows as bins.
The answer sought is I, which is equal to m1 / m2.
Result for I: 2.53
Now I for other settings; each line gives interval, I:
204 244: 2.50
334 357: 2.56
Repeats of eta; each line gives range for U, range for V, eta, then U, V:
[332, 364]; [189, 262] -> 6.12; 5.81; 6.12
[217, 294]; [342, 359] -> 6.08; 6.08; 5.81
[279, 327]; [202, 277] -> 6.10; 6.10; 6.08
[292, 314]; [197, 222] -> 6.12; 6.10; 6.12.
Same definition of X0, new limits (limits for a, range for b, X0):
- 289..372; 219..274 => 0.02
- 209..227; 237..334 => -0.20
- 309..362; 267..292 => -0.03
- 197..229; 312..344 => 0.06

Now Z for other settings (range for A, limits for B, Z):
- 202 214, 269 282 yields 2.57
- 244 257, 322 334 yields 2.56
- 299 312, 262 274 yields 2.62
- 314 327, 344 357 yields 2.54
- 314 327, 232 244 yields 2.60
